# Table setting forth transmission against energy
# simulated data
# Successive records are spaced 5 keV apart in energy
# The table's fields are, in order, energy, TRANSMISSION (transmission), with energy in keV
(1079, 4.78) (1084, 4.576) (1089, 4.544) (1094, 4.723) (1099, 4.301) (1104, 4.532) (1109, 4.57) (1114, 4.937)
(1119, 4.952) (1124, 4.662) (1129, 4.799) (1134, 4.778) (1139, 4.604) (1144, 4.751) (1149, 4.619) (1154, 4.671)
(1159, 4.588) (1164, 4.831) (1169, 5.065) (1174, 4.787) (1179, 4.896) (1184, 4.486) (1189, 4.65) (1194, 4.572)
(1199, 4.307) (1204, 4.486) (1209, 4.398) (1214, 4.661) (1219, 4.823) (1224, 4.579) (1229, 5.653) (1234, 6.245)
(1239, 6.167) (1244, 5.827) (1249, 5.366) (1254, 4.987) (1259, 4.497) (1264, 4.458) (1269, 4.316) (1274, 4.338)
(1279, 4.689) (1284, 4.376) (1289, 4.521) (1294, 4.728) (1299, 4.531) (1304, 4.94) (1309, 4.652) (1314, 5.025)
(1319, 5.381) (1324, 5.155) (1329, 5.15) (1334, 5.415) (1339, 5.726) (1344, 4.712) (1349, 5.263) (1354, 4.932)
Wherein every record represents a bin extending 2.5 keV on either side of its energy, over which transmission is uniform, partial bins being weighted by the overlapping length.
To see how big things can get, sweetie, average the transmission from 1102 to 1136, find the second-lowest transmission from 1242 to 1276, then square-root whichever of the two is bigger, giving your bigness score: 2.18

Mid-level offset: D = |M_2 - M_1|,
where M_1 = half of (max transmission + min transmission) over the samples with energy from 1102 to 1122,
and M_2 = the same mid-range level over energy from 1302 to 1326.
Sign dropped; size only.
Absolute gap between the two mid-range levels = 0.27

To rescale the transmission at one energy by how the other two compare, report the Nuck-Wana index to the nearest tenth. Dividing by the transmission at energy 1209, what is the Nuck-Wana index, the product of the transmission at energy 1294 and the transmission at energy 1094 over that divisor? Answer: 5.1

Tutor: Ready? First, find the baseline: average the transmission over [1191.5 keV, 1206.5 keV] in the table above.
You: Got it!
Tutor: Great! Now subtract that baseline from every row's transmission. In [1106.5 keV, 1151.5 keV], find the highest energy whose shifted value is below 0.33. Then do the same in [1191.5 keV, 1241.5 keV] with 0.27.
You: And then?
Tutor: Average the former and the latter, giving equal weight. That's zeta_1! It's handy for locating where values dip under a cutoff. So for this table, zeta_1 1186.5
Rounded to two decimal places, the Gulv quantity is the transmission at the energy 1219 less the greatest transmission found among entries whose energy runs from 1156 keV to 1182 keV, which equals -0.24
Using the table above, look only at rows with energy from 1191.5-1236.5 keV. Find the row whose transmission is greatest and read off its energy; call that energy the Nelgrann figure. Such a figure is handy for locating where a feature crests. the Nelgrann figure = 1234 keV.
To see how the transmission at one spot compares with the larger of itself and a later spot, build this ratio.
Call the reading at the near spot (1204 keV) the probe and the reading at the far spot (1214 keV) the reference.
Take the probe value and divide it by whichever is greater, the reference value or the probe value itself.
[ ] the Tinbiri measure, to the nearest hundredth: 0.96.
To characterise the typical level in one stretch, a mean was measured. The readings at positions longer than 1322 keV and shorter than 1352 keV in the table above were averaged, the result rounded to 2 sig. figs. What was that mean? 5.2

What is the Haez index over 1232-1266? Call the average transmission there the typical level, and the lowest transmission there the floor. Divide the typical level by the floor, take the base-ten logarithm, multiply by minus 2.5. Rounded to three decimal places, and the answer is -0.201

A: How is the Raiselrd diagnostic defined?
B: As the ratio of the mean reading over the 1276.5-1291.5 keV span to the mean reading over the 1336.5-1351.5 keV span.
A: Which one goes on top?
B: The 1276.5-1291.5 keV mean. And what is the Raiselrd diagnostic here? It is 0.87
